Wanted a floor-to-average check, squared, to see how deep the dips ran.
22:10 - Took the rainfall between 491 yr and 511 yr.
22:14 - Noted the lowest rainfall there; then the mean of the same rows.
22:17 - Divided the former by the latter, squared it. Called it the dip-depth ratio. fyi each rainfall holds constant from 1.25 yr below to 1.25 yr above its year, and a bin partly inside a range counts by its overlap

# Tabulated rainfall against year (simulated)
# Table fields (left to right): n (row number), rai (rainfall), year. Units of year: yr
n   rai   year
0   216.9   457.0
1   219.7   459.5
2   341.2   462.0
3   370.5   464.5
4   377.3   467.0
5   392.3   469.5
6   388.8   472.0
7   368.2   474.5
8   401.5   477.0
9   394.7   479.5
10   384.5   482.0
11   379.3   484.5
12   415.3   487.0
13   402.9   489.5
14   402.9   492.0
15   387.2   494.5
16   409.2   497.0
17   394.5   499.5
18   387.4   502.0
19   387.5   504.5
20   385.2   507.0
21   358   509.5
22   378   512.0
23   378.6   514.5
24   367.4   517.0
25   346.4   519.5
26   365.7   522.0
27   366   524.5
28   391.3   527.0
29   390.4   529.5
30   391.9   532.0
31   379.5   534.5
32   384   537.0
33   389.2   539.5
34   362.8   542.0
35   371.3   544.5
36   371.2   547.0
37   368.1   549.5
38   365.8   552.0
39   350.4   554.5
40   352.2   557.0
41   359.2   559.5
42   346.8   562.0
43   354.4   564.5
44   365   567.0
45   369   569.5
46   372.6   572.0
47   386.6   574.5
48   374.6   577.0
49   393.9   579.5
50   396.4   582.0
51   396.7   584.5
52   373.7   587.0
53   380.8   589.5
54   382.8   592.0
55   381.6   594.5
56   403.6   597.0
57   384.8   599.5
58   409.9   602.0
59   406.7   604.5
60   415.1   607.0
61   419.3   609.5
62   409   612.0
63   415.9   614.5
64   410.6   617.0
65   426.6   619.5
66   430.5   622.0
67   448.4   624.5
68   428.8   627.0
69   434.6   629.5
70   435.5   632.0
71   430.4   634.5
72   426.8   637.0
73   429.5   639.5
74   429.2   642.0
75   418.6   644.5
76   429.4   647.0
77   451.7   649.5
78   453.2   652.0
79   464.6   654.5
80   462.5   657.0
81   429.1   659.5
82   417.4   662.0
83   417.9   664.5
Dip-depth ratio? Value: 0.85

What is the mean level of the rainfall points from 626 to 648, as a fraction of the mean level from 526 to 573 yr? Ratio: 1.16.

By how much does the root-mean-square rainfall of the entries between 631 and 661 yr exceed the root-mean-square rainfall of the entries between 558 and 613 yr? 53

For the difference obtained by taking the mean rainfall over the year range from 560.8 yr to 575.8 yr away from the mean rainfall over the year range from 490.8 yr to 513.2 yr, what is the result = 22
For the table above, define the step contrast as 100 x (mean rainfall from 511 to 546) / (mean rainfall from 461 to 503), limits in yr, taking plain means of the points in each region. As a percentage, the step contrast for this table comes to 97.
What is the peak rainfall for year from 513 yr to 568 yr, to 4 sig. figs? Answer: 391.9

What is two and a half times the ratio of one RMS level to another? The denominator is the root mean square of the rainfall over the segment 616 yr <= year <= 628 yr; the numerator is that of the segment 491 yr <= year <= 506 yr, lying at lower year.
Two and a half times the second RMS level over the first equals 2.30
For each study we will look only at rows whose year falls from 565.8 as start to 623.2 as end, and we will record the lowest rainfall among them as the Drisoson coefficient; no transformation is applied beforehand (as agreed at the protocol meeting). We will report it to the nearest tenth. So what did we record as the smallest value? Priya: 365.0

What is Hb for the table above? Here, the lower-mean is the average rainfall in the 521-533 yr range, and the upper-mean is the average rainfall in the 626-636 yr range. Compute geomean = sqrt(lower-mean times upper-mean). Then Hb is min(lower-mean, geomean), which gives 381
